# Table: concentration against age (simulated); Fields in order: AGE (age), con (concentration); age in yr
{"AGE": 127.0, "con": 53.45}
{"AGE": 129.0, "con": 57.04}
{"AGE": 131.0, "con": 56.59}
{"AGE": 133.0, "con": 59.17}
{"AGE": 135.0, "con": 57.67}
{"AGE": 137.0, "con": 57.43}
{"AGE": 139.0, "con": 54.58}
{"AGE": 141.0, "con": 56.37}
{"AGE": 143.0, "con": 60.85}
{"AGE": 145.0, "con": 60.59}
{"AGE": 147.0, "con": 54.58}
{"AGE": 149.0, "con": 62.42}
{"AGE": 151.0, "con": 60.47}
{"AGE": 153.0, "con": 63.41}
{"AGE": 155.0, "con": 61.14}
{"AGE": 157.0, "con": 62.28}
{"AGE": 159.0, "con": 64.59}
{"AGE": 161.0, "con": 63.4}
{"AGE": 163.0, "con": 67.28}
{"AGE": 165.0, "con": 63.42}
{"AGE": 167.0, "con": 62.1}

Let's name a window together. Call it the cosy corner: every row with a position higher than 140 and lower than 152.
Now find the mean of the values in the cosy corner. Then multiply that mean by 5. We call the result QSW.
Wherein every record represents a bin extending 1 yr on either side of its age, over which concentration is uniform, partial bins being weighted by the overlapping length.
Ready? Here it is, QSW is 296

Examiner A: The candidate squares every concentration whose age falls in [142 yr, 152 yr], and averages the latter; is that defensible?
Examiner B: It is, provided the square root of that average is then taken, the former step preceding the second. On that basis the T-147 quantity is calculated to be 60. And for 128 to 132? 57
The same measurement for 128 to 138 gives 58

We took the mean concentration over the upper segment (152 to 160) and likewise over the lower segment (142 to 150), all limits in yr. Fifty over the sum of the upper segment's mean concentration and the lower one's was 0.408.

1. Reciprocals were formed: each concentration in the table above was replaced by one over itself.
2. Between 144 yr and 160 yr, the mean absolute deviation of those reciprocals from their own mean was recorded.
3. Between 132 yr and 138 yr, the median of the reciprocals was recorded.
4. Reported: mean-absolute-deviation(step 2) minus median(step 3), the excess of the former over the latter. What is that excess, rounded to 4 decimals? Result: -0.0168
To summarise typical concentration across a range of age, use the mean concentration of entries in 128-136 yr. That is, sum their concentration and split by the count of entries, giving 57.6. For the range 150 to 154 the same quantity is 61.9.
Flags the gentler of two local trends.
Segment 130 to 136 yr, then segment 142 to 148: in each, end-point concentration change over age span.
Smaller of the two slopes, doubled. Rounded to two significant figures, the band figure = -3.1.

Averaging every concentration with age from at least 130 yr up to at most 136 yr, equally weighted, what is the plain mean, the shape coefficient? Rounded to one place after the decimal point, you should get 57.8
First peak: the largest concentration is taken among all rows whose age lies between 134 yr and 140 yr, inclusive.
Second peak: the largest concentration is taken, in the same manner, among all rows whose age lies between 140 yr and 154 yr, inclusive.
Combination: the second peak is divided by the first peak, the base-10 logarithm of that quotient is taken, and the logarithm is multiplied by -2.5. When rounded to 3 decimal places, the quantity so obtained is -0.103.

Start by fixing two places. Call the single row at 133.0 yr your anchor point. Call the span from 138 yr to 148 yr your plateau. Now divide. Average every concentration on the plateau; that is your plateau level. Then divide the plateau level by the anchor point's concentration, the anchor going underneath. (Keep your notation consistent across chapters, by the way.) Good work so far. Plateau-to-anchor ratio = 0.97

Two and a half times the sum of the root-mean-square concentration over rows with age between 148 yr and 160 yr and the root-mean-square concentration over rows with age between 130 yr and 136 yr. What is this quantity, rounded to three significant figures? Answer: 301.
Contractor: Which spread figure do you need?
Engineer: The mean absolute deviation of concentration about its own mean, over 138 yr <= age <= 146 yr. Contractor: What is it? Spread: 2.62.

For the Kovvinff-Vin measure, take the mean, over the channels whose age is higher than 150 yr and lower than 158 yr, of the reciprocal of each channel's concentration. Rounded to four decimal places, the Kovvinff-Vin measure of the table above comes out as 0.0162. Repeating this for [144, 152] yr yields 0.0168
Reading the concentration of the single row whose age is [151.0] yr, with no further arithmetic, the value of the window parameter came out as 60.47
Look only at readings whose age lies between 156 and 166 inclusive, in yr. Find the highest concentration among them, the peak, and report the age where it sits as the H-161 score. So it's 163.0 yr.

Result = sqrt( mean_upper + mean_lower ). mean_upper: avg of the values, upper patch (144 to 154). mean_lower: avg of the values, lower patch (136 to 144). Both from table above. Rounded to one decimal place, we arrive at 10.8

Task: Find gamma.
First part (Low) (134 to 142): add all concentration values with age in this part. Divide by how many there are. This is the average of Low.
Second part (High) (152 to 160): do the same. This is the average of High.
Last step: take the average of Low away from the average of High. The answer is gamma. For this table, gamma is 6.34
